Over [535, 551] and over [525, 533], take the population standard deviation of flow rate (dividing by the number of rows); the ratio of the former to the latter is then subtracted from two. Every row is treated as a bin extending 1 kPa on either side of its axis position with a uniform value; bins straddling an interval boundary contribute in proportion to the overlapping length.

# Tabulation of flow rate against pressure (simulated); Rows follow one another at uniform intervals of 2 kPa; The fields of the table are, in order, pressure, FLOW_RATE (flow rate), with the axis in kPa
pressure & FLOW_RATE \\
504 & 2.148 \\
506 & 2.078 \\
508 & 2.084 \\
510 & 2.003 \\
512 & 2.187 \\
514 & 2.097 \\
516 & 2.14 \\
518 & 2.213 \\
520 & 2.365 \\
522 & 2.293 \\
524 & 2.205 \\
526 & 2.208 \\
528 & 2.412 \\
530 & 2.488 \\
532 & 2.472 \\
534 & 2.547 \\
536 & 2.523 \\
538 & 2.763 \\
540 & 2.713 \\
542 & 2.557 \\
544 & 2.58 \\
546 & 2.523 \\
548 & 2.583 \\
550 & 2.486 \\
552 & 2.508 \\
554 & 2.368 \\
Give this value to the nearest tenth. 1.2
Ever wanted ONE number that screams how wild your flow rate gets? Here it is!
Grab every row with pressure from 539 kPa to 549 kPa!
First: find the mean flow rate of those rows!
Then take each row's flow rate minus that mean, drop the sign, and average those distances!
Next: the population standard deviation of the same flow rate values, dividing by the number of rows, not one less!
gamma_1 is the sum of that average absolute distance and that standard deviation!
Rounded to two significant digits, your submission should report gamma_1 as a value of 0.11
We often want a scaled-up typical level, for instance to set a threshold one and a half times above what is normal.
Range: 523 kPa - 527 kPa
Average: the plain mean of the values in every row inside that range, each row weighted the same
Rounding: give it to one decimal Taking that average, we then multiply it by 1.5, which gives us 3.3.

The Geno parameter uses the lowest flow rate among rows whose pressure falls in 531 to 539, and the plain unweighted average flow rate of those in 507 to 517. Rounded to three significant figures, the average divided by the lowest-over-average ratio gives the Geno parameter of 1.79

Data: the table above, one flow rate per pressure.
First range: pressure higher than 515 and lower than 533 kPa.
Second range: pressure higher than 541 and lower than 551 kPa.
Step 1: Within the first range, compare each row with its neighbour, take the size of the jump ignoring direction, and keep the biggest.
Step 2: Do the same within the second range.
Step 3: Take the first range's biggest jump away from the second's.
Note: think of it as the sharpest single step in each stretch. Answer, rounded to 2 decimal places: -0.11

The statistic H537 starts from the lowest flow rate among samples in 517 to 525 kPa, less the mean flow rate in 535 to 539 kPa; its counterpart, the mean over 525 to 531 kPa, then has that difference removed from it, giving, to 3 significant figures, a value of 2.81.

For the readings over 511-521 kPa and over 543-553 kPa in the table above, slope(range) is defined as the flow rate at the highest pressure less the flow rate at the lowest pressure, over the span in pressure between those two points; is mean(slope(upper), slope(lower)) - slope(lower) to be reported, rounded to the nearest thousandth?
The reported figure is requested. -0.016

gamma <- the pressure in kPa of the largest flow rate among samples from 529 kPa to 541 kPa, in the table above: 538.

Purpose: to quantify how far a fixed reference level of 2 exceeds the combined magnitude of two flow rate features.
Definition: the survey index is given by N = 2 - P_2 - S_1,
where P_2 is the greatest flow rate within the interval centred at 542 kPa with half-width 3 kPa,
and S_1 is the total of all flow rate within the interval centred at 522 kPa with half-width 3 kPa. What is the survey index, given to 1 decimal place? -7.6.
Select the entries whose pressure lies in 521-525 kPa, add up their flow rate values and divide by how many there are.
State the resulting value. 2.2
